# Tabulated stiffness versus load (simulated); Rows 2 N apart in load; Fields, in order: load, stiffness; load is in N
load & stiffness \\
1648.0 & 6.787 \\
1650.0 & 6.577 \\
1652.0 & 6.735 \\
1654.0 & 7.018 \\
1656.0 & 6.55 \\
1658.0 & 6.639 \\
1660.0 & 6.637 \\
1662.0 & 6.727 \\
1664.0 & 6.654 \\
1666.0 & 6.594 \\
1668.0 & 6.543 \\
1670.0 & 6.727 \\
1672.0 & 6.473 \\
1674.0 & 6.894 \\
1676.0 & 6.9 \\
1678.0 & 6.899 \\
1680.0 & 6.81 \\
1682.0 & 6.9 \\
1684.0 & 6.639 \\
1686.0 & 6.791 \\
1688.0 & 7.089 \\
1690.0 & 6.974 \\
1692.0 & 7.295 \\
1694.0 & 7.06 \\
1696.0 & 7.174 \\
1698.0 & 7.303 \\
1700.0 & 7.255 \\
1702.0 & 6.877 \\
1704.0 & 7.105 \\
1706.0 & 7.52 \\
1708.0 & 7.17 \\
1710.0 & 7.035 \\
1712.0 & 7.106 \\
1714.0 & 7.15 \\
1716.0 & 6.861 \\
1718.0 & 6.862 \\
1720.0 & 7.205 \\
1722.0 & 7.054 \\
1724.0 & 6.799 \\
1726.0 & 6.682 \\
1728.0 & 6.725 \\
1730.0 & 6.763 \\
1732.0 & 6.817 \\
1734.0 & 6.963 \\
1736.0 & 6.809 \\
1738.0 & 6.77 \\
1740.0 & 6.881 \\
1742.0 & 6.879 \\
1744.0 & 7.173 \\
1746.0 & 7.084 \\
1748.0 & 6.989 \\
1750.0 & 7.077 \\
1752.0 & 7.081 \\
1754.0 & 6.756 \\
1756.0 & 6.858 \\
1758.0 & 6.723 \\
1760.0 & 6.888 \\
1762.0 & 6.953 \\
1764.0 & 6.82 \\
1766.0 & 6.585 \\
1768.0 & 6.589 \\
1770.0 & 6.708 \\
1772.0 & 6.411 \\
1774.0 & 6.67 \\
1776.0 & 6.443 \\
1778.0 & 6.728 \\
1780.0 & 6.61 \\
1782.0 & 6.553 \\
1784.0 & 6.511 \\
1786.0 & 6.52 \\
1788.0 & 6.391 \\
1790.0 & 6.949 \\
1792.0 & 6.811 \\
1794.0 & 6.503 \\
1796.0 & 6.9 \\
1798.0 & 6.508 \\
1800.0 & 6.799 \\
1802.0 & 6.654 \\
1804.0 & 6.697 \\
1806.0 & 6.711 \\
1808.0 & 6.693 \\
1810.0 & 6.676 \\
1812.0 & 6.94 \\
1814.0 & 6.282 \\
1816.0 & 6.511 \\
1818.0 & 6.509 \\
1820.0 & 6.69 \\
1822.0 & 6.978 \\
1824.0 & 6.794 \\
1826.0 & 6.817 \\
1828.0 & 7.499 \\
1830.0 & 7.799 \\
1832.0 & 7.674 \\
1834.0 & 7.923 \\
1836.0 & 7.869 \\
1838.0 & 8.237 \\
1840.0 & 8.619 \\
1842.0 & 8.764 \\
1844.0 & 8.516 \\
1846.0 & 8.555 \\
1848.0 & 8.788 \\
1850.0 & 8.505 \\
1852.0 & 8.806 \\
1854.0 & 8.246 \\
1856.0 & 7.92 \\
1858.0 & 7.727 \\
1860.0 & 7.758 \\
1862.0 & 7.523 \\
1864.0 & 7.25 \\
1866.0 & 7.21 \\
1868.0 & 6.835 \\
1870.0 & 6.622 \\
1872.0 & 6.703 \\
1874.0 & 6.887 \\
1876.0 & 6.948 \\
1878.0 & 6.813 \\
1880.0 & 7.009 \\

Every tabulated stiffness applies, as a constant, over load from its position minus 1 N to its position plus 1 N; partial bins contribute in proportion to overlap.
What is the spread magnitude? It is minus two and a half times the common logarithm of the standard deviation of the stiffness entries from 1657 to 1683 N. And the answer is 2.1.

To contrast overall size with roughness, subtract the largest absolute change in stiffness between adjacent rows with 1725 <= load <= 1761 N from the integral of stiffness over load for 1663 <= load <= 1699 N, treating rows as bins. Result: 247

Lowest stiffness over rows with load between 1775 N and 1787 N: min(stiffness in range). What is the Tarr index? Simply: 6.443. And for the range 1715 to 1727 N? 6.682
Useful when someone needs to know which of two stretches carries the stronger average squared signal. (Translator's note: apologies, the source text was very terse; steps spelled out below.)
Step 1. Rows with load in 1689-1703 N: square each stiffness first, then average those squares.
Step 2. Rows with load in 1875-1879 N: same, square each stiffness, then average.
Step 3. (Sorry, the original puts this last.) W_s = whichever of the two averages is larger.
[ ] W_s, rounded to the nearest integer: 51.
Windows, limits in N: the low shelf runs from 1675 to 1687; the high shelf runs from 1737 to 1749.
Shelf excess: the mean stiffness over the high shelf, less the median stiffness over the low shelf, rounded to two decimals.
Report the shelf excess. 0.11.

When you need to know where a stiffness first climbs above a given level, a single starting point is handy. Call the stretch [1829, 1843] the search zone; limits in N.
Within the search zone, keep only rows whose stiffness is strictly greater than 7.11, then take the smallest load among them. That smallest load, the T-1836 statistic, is 1830.0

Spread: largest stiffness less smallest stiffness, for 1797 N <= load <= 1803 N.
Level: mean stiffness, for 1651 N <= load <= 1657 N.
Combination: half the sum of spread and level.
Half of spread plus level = 3.5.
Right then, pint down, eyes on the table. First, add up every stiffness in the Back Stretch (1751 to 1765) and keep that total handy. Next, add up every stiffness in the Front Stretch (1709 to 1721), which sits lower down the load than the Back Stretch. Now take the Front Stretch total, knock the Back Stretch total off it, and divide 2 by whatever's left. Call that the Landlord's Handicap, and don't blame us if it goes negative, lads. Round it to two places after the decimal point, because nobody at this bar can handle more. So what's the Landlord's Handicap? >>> -0.34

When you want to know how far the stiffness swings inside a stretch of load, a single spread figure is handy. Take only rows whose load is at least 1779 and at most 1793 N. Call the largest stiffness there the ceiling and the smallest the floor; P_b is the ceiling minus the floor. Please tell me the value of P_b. 0.56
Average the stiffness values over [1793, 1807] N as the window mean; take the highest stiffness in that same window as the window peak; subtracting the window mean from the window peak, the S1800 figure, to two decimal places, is 0.22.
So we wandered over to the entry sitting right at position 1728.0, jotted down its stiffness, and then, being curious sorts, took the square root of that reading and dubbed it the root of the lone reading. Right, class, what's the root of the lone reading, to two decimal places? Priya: 2.59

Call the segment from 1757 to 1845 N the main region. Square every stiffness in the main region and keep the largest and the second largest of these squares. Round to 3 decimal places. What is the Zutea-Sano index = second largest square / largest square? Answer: 0.967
